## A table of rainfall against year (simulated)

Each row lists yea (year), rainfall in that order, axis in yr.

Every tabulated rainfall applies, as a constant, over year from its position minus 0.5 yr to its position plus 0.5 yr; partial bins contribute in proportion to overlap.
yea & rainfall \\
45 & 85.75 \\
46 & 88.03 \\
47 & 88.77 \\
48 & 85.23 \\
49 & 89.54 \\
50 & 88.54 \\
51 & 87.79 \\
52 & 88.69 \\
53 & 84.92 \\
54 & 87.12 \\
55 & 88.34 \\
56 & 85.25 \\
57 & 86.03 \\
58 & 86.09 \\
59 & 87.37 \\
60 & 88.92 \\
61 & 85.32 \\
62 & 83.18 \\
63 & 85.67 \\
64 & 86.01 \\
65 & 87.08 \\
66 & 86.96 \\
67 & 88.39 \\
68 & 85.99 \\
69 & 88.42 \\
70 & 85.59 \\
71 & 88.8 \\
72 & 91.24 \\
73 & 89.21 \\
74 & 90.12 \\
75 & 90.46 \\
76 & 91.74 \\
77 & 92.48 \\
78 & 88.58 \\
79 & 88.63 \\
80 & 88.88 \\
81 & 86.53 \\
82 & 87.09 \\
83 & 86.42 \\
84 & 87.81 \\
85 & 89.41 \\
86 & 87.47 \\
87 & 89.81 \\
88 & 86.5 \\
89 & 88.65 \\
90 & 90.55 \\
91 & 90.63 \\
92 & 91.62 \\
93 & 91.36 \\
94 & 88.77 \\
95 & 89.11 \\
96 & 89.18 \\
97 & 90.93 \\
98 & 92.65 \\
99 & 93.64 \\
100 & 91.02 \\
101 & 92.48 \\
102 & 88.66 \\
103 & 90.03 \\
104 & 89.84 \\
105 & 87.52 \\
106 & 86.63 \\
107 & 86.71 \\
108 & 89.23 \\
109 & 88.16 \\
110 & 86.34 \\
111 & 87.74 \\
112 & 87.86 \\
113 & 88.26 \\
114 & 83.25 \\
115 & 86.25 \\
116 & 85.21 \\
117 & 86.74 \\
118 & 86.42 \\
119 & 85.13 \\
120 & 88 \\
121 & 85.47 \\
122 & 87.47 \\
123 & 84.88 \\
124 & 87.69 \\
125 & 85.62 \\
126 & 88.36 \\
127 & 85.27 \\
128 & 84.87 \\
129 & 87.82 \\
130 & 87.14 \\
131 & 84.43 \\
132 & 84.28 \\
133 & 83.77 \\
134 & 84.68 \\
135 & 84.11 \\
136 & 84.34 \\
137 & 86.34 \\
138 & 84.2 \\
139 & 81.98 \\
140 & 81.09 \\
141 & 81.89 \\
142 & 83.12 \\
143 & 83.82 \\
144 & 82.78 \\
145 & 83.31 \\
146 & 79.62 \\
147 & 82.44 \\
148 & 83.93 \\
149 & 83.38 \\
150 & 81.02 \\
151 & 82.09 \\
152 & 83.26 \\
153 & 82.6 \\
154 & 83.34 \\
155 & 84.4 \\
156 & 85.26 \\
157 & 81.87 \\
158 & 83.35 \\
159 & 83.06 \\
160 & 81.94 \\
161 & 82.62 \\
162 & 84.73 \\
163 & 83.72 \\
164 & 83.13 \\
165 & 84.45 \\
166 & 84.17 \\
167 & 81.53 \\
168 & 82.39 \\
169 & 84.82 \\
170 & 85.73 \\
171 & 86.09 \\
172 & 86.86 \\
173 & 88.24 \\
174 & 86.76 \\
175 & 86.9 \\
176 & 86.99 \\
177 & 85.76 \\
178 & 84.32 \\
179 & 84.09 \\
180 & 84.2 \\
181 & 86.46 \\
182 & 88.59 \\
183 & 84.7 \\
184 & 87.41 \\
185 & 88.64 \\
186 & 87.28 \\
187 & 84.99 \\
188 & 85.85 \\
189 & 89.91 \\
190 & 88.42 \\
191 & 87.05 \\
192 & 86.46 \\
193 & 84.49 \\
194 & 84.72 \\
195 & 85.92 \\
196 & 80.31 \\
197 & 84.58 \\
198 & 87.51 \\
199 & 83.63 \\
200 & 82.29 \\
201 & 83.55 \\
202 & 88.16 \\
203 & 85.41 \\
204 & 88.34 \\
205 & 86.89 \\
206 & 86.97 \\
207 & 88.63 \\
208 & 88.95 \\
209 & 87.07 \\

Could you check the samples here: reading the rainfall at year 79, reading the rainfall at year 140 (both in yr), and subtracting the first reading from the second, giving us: -8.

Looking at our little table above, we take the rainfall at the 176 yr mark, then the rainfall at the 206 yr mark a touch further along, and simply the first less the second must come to 0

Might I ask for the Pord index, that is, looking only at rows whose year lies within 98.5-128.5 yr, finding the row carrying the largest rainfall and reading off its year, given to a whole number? 99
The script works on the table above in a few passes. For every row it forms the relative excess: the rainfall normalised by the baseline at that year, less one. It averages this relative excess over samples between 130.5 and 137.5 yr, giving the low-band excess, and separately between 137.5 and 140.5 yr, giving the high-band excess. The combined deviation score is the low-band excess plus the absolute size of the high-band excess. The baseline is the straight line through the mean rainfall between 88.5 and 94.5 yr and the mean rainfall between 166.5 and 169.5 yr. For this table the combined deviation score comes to 0.020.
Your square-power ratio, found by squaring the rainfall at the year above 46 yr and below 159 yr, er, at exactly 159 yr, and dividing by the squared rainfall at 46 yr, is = 0.89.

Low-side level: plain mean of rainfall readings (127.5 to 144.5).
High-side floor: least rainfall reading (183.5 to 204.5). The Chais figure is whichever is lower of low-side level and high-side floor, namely 80.3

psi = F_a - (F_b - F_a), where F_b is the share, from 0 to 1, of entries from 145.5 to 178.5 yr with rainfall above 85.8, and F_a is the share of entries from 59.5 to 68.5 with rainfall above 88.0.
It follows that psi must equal 0.3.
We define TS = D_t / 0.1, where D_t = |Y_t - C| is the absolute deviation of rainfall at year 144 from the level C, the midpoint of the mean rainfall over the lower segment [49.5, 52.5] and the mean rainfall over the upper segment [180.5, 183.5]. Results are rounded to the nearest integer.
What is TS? 47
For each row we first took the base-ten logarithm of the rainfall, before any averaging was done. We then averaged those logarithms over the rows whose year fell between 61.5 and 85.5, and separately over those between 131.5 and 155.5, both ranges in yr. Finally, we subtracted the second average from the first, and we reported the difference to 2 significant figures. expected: 0.025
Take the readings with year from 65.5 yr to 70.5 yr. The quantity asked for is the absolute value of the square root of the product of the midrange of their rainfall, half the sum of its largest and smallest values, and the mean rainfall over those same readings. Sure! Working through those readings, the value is 87.0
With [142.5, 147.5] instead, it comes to 82.1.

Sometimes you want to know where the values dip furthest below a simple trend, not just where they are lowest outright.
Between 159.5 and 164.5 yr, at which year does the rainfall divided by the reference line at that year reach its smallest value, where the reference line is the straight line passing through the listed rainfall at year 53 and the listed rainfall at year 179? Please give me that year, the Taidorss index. 160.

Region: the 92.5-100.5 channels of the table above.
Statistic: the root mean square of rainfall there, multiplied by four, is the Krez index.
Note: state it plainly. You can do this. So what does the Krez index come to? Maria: 363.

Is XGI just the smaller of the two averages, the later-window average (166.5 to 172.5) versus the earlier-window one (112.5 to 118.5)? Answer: 84.6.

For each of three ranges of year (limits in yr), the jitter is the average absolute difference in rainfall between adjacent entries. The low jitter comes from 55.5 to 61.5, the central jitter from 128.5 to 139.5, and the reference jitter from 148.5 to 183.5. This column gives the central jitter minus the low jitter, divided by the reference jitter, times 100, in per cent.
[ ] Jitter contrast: -19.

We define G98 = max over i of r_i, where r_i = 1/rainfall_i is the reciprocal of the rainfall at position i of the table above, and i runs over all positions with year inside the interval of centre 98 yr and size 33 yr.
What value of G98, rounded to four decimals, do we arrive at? 0.0120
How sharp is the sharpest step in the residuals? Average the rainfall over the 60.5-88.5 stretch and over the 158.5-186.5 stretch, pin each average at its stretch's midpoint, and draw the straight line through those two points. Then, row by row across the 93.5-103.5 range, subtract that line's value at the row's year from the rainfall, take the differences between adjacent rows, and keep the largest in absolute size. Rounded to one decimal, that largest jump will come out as 3.8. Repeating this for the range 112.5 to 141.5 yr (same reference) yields 5.0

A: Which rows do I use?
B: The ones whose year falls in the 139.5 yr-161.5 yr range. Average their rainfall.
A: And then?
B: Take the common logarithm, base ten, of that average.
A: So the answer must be 1.92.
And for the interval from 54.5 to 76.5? 1.94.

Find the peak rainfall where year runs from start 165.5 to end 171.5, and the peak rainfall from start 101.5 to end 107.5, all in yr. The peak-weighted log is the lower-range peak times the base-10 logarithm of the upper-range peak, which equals 174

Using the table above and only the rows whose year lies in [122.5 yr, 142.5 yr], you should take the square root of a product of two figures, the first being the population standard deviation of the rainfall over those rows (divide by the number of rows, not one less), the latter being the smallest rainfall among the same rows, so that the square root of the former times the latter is 12.51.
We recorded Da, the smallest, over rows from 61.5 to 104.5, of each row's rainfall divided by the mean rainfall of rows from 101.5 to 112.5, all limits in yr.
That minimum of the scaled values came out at 0.945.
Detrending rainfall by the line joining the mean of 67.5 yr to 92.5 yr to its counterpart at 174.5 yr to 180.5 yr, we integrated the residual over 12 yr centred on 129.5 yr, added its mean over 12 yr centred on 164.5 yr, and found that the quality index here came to -20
